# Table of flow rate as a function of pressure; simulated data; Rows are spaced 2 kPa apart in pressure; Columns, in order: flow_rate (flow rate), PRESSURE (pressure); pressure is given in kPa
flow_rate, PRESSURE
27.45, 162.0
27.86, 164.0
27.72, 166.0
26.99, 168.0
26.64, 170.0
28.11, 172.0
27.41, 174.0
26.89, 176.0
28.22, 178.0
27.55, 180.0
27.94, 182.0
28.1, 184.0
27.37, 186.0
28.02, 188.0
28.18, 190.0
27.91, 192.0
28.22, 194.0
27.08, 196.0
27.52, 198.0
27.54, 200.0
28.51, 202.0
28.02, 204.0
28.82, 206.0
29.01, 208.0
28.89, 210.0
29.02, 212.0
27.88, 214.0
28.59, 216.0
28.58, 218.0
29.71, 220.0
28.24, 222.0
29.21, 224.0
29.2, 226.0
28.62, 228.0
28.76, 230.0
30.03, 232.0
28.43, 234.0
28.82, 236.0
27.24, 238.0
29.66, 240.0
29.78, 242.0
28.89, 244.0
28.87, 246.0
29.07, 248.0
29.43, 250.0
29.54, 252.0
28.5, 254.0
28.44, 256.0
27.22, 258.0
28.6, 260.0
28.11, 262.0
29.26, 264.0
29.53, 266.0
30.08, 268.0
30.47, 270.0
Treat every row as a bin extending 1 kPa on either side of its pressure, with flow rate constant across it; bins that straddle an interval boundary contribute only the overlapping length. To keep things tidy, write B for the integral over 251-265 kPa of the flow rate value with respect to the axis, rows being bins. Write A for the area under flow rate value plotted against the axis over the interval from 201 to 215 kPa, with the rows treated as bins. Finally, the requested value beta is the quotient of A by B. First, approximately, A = 400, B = 399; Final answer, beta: 1.00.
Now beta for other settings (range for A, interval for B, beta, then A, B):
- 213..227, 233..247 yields 1.00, 403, 403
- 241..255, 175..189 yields 1.05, 408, 388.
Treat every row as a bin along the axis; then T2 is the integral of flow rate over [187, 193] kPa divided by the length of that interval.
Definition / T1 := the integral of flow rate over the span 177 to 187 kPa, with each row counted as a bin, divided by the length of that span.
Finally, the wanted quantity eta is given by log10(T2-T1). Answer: -0.7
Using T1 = 27.8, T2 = 28.0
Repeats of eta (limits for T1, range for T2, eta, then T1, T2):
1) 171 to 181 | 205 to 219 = 0.0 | 27.6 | 28.7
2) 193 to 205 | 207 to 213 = 0.1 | 27.8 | 29.0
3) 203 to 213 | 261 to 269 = -0.3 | 28.8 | 29.2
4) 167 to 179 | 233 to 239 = -0.1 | 27.4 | 28.2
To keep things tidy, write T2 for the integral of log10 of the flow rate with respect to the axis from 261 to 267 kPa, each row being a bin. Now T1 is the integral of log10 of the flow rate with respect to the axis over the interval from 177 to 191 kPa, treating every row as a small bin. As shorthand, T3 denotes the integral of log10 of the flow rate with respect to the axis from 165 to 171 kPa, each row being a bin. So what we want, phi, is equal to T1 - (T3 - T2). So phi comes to 20.4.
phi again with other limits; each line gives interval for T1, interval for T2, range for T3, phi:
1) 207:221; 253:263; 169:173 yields 29.2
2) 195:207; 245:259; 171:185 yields 17.6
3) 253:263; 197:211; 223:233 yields 20.2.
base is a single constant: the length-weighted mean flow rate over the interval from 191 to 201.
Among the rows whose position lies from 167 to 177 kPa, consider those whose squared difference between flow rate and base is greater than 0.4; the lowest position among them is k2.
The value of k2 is 168.0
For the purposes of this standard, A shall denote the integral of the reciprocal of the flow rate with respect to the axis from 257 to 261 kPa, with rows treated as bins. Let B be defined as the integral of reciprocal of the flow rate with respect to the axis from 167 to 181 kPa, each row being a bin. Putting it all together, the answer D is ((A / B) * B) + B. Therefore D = 0.65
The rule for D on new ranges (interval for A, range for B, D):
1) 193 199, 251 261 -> 0.57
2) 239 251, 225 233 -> 0.68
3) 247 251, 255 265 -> 0.49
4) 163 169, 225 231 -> 0.43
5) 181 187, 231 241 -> 0.56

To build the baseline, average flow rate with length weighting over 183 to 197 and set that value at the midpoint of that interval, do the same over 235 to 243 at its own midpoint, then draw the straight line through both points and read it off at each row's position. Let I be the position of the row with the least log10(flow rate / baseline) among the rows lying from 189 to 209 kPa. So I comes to 196.0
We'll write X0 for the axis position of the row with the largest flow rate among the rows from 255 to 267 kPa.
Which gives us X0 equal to 266.0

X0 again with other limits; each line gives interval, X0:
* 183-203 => 202.0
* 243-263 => 252.0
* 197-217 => 212.0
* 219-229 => 220.0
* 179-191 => 190.0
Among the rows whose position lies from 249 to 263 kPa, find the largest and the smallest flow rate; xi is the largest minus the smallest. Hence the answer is 2.3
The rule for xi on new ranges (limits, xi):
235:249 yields 2.5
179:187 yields 0.7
